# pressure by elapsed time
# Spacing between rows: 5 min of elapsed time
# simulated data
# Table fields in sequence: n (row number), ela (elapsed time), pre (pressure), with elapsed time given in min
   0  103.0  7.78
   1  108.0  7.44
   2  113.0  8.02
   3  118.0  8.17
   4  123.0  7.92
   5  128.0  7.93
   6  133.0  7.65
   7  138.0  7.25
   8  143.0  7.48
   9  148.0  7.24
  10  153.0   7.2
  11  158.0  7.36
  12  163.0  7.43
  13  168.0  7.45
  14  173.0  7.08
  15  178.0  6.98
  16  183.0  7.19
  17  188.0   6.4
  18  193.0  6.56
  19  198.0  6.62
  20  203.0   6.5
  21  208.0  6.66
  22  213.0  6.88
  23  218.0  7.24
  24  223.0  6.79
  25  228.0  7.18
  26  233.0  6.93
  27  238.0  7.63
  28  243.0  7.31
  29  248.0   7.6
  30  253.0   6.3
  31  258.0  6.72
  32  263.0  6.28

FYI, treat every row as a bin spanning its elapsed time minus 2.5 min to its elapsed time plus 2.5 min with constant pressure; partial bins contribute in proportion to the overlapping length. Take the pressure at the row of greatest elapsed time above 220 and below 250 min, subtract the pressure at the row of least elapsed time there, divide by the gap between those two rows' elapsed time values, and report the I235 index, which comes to 0.03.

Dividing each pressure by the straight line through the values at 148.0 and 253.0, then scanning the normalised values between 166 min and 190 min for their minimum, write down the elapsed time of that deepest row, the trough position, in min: 188.0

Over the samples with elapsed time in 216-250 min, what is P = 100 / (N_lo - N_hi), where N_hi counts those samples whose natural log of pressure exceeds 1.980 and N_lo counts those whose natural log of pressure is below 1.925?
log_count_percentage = -50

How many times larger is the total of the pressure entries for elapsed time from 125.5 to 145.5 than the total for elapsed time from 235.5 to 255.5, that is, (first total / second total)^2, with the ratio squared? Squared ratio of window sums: 1.10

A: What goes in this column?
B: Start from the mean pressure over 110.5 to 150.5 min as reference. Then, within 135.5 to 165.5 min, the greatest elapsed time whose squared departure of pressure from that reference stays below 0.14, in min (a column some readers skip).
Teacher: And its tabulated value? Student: 163.0 min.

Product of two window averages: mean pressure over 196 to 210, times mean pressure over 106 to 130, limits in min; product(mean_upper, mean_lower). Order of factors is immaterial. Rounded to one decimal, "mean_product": 52.1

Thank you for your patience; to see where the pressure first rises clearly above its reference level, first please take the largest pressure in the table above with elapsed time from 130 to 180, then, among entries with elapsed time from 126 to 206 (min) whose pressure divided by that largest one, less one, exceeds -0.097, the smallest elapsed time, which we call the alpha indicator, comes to 128.0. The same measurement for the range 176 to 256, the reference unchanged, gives 178.0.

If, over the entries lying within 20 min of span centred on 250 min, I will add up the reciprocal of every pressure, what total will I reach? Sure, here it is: 0.58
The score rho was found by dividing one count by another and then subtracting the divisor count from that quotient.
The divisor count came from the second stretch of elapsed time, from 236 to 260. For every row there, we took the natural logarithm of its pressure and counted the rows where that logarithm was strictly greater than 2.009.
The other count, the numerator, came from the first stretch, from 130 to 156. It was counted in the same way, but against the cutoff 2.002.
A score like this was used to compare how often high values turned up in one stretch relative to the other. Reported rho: -1.0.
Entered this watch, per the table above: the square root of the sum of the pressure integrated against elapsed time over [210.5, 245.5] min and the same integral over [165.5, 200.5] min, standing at 22.2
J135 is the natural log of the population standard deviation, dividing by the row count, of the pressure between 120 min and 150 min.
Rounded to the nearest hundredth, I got -1.27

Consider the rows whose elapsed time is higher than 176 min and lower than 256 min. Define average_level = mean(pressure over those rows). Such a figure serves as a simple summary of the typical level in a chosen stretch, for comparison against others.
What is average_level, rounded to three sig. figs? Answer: 6.92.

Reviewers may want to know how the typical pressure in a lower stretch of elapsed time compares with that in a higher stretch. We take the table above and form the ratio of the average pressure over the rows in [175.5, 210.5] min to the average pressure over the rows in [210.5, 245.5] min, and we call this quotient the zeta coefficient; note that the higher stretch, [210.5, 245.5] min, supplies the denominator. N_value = 0.94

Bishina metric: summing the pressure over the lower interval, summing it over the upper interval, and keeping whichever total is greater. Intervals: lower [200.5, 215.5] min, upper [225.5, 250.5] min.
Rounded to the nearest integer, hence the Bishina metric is 37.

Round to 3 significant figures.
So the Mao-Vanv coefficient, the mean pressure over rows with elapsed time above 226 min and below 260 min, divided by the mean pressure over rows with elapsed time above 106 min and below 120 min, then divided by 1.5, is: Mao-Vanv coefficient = 0.601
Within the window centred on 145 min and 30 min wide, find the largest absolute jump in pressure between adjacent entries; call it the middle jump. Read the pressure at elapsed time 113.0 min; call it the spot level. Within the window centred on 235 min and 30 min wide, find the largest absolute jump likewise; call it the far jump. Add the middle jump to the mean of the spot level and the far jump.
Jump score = 4.76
